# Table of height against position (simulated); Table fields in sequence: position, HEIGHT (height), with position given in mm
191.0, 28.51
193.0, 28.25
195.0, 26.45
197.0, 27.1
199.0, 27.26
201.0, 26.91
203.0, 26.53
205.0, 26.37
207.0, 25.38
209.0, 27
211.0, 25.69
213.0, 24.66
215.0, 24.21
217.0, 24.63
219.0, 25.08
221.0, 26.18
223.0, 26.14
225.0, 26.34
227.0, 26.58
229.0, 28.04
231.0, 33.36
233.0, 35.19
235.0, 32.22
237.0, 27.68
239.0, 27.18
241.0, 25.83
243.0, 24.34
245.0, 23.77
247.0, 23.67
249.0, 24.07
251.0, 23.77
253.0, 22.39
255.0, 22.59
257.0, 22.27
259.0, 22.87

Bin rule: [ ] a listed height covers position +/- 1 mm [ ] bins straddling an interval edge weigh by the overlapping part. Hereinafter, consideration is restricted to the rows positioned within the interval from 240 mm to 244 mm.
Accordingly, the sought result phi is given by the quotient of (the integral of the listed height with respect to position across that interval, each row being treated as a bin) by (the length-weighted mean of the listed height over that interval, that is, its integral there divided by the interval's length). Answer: 4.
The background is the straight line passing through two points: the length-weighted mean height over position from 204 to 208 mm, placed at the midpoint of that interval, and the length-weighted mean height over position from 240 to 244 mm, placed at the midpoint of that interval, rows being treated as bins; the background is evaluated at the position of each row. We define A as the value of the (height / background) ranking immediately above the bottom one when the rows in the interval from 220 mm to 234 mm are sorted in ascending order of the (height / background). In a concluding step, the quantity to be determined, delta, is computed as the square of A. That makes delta 1.05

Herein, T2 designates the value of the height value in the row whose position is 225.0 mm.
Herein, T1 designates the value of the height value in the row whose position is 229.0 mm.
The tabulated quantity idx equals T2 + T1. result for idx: 54.4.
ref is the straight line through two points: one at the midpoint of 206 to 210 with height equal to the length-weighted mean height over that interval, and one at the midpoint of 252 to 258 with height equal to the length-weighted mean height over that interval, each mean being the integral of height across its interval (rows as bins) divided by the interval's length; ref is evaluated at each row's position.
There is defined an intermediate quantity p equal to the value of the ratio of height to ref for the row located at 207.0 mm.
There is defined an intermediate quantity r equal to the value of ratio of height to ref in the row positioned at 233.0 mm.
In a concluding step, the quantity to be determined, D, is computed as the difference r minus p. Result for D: 0.49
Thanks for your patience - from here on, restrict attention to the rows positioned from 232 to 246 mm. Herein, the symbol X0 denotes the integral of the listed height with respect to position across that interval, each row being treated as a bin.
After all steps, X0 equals 392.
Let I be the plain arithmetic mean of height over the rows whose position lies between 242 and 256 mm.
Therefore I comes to 23.5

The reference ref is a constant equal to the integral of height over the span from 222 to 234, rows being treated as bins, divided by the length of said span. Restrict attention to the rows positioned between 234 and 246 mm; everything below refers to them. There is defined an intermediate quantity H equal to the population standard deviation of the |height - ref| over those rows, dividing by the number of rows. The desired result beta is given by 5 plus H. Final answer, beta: 6.41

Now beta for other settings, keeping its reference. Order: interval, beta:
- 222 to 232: 5.92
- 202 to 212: 5.58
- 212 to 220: 5.31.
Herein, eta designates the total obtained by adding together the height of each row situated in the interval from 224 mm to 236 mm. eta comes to 182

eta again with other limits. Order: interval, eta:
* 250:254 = 46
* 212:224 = 151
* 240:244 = 50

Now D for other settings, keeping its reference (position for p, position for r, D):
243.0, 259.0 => -0.01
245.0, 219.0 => -0.03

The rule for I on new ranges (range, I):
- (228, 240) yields 30.6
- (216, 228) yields 25.8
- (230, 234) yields 34.3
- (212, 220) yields 24.6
